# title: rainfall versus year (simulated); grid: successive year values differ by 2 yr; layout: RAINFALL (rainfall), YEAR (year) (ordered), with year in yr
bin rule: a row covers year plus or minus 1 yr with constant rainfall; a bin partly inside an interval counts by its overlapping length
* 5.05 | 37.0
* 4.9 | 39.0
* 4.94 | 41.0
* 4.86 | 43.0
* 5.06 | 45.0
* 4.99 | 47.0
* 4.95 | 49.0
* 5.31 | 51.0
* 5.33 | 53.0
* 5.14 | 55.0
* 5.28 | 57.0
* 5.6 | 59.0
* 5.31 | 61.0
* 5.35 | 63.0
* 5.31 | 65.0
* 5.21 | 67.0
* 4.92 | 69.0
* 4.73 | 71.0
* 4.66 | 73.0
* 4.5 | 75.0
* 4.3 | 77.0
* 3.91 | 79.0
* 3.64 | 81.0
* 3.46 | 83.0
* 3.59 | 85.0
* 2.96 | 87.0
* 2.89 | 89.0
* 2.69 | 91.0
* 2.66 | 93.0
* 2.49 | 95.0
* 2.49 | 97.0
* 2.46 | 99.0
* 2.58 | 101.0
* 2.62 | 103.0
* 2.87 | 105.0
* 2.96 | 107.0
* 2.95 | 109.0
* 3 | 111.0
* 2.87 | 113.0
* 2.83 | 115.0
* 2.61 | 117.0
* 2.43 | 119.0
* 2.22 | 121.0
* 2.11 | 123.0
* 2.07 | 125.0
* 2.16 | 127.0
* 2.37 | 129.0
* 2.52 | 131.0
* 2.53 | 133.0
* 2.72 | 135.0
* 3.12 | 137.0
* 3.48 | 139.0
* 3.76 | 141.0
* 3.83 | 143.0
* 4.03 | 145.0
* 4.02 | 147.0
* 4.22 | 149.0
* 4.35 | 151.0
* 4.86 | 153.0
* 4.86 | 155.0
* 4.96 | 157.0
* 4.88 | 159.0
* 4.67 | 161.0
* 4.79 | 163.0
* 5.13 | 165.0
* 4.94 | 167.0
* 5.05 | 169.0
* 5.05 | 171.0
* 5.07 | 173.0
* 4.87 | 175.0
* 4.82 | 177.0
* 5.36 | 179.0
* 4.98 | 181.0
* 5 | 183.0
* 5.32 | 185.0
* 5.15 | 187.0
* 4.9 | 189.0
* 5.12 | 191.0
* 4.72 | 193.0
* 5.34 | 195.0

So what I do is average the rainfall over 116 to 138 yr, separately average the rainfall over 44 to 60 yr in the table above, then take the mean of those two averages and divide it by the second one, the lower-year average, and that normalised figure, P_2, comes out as 0.73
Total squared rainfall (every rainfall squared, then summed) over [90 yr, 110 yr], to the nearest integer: 72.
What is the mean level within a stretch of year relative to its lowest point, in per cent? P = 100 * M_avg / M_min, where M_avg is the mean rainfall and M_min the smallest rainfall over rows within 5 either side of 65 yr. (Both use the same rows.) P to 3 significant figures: 106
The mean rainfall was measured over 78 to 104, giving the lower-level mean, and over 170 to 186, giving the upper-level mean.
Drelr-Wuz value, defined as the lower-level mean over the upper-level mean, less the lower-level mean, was -2.37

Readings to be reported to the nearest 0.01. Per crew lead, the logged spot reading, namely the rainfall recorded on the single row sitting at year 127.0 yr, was 2.16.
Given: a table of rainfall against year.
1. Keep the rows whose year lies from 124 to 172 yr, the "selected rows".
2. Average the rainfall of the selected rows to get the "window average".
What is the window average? 3.9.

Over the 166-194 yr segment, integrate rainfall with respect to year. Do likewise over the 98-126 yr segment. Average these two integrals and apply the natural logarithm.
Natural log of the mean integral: 4.67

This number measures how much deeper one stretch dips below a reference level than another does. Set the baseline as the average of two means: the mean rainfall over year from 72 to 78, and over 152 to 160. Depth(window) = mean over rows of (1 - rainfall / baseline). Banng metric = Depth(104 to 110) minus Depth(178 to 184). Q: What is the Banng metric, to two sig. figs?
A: 0.47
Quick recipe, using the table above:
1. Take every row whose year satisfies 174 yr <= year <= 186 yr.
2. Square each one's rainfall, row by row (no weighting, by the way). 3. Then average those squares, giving 26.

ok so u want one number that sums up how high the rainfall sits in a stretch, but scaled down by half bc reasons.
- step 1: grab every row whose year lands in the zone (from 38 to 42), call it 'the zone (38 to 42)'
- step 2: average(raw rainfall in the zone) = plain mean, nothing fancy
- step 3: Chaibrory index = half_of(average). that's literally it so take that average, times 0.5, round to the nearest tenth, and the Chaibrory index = 2.5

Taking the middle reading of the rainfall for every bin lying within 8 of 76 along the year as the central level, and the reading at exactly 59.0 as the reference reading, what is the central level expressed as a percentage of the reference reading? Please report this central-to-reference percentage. 79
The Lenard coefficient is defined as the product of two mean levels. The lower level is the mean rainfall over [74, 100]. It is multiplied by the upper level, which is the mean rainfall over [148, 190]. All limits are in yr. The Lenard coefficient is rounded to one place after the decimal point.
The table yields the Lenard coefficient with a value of 15.9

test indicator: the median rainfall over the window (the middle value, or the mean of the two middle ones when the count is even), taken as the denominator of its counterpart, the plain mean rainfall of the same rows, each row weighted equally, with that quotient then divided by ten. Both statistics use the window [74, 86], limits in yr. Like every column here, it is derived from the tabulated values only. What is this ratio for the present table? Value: 0.103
